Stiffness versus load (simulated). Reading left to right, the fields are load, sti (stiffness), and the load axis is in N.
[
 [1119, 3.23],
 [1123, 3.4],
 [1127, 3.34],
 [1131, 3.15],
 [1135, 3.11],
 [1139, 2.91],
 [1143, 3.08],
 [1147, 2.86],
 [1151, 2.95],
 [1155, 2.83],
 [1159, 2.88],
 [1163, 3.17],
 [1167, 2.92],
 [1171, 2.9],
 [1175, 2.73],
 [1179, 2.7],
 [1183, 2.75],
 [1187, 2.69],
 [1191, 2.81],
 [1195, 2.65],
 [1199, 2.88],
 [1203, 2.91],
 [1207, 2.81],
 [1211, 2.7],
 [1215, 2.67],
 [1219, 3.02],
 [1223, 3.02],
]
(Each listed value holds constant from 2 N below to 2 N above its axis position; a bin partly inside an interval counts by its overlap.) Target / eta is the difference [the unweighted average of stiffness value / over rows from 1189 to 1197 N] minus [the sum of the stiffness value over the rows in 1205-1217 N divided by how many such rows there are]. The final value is 0.00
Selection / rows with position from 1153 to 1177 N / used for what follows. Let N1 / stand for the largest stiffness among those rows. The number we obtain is 3.17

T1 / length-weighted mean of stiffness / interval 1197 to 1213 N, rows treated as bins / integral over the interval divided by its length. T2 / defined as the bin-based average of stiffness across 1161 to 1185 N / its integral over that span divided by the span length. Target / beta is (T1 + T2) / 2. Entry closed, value 2.84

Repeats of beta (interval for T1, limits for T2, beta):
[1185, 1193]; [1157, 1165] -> 2.89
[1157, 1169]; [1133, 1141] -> 3.00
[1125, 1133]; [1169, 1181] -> 3.01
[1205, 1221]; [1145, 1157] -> 2.84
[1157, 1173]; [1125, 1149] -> 3.02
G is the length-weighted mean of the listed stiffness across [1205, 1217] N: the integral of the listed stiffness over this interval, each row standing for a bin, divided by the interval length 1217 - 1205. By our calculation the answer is 2.73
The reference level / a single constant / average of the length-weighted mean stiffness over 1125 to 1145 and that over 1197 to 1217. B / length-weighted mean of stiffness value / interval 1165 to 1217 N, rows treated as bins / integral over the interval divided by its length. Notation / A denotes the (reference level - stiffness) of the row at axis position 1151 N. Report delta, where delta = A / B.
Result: 0.002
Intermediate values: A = 0.01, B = 2.78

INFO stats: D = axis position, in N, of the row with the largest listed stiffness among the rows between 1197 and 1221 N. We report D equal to 1219 N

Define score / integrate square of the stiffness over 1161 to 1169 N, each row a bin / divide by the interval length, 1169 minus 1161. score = 9.3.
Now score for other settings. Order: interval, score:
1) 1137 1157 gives 8.6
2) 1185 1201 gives 7.6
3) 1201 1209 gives 8.2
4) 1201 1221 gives 8.0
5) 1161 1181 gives 8.3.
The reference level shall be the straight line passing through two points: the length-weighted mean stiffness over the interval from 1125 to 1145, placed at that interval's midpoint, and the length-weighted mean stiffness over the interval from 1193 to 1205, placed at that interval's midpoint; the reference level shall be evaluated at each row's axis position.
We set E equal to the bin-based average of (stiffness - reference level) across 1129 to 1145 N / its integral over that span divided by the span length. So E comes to -0.046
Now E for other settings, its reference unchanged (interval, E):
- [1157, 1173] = -0.008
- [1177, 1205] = -0.081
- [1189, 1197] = -0.112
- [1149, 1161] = -0.136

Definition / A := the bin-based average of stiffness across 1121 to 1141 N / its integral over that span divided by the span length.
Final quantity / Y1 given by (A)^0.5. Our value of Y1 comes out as 1.78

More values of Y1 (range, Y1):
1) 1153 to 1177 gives 1.70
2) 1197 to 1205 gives 1.70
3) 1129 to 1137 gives 1.77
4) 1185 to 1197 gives 1.65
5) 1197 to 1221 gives 1.68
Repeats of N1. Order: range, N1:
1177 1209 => 2.91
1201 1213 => 2.91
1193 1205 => 2.91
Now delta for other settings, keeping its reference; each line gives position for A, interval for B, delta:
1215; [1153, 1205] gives 0.101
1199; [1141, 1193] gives 0.027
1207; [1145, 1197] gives 0.052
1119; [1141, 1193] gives -0.096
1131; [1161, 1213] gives -0.069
